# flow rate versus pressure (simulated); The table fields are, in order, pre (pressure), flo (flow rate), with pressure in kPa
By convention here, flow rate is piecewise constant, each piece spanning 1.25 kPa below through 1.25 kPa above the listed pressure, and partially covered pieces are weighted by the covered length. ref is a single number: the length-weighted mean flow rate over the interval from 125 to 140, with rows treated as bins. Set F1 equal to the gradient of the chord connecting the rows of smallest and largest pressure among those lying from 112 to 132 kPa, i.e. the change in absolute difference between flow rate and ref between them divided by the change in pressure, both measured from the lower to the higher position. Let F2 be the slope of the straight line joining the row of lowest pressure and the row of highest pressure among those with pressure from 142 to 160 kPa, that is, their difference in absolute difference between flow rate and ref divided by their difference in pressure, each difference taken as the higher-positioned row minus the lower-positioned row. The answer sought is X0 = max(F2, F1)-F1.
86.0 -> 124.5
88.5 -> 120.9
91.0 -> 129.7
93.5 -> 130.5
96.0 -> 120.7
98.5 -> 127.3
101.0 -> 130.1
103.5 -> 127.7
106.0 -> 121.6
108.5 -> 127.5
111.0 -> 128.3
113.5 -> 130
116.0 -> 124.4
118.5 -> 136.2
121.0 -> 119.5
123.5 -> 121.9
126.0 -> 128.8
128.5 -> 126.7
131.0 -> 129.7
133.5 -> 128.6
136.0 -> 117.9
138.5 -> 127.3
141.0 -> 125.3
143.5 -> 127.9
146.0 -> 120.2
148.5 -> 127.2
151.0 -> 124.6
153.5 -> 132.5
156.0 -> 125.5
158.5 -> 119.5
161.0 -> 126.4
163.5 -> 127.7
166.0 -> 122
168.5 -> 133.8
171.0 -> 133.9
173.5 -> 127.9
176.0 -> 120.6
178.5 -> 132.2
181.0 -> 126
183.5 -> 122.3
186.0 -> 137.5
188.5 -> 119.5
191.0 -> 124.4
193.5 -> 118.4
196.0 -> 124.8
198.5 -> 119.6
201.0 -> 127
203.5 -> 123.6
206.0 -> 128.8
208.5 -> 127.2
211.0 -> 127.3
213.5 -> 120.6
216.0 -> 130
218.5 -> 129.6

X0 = 0.38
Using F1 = 0.0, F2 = 0.37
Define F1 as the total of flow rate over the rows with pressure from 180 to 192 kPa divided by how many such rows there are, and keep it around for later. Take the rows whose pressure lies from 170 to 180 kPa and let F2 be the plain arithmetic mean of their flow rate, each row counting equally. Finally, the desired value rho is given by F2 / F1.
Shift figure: 1.02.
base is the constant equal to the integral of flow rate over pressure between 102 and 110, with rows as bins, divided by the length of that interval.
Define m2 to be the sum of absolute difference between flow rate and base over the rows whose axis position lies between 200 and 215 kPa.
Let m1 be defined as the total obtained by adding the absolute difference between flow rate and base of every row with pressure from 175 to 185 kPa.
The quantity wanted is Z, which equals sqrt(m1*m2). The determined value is 14.9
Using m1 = 15.3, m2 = 14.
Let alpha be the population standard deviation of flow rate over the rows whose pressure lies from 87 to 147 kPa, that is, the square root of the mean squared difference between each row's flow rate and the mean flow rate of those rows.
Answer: 4.33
